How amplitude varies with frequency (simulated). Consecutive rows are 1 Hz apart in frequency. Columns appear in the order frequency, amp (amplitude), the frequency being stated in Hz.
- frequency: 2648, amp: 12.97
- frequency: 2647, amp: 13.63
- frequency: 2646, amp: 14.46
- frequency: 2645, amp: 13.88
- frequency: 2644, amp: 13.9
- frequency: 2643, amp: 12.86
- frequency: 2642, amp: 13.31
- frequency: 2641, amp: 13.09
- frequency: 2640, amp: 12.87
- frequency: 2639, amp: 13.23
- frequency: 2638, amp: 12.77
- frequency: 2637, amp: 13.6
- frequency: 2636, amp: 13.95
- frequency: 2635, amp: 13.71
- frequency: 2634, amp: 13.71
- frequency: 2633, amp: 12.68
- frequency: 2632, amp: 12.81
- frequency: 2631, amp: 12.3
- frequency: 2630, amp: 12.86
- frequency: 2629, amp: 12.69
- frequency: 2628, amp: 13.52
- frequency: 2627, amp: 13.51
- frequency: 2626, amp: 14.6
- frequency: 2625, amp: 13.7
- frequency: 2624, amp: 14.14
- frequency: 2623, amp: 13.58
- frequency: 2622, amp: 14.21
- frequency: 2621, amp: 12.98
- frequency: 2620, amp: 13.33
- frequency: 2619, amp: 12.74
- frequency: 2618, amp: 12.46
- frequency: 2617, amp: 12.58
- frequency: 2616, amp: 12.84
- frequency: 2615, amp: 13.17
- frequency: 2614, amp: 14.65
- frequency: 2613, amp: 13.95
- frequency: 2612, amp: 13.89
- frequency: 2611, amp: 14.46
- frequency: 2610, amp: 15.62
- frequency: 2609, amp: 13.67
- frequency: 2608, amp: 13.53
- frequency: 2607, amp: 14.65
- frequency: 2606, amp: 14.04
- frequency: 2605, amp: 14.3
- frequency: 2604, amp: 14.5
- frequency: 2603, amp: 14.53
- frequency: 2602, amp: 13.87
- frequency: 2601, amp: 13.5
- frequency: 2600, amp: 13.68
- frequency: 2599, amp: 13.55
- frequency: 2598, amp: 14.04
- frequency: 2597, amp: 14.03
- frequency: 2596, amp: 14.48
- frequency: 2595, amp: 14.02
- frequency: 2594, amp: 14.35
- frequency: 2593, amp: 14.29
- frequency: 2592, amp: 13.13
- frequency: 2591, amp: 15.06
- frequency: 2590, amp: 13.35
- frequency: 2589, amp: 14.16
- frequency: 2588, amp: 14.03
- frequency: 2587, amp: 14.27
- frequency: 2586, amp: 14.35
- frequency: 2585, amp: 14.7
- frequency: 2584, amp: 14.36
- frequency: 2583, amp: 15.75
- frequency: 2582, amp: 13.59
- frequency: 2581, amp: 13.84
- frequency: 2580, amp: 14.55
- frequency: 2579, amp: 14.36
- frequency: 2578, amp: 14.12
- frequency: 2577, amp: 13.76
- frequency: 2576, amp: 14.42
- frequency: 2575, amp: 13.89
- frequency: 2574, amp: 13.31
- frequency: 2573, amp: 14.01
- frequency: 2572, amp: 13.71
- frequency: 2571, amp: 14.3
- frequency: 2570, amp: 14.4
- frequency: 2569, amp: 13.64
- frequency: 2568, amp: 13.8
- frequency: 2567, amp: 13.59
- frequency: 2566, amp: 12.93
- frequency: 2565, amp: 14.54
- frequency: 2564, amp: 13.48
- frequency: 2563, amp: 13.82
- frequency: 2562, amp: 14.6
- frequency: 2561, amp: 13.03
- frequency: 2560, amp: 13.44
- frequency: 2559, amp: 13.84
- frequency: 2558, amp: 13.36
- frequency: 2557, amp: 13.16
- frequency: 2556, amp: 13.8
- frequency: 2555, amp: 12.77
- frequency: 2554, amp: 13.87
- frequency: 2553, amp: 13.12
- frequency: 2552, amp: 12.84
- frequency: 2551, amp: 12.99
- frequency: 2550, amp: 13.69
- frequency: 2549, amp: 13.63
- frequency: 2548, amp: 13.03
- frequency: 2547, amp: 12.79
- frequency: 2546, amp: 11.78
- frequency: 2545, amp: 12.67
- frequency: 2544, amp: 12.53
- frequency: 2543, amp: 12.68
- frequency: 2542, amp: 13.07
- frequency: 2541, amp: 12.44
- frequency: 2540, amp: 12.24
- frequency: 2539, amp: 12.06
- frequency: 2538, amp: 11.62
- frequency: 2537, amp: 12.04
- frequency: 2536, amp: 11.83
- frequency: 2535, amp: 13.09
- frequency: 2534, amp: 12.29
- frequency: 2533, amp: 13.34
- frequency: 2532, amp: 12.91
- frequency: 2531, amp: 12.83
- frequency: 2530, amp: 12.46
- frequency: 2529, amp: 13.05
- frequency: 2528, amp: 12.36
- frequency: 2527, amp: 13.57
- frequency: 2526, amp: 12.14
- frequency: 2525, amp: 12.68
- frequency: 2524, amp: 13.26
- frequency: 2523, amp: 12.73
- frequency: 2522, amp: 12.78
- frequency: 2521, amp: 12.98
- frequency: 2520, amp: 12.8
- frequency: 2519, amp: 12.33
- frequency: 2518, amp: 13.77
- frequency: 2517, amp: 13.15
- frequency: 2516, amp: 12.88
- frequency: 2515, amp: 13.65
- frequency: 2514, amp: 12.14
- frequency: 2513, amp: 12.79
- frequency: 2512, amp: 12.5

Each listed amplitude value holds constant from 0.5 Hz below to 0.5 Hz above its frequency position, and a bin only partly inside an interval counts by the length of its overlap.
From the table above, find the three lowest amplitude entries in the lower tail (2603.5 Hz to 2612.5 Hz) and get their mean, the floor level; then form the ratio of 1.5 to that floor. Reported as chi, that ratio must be 0.110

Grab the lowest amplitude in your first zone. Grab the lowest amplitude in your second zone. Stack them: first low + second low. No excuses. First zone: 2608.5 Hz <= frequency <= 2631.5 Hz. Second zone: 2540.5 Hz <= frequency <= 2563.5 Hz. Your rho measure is 24.1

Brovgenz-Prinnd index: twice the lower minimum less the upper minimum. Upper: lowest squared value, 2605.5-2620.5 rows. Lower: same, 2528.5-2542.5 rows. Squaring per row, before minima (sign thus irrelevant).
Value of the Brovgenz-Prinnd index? 115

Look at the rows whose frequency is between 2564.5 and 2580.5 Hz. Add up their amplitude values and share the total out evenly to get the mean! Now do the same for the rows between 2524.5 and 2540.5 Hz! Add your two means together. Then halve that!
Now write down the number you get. 13.2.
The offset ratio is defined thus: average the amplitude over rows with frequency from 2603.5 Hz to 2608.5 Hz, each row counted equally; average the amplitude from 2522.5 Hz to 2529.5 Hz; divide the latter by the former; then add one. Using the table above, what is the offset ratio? 1.90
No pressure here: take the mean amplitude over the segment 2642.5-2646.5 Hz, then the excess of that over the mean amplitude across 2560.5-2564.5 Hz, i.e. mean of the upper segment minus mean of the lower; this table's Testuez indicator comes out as 0.0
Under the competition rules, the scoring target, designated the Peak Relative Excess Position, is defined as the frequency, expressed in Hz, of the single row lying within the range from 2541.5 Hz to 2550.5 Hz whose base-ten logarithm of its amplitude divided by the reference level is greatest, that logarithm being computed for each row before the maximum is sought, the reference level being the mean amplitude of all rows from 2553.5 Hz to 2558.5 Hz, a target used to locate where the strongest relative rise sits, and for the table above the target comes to 2550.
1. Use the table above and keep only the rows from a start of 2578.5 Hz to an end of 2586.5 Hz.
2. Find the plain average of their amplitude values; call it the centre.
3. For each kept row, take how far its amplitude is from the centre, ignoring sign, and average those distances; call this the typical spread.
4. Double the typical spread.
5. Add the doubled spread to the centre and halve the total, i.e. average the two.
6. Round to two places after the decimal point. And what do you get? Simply 7.64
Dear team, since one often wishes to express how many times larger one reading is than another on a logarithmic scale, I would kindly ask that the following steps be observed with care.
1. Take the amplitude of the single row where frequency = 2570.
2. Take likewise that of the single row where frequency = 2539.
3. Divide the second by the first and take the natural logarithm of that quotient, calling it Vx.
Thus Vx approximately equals -0.18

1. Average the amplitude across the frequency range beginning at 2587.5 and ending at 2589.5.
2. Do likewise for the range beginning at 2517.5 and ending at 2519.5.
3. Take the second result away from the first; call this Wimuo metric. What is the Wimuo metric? 1.0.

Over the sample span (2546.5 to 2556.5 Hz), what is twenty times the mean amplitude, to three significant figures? 265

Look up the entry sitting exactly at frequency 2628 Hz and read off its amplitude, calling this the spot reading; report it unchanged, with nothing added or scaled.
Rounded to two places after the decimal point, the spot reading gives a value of 13.52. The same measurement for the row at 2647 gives 13.63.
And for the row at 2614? 14.65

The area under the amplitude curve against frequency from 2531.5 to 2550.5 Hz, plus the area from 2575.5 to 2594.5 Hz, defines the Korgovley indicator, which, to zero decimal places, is 510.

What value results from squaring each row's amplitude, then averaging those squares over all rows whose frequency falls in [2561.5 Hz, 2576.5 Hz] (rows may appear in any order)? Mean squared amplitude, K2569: 193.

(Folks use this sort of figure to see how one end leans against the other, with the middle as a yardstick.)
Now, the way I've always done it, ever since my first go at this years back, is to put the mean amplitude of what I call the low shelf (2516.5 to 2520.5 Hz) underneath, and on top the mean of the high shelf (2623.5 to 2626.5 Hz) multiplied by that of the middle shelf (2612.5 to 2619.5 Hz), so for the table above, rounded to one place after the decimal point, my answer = 14.3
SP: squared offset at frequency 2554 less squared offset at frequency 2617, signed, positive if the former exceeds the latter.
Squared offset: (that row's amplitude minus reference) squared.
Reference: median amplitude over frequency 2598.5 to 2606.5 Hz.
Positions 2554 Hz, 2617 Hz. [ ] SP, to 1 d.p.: -1.9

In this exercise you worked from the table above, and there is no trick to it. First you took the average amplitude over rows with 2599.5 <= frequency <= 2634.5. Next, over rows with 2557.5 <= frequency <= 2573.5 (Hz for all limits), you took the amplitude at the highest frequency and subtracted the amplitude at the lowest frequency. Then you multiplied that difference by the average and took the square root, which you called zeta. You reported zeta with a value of 3.0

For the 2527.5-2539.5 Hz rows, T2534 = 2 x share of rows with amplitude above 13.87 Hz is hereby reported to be 0.00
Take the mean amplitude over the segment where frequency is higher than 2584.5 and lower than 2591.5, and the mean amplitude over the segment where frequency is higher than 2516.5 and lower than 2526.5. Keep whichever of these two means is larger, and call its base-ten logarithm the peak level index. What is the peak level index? 1.15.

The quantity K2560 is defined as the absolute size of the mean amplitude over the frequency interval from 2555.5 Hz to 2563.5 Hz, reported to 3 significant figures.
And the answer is 13.6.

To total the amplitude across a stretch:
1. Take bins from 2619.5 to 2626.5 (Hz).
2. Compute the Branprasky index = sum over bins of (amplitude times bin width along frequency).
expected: 97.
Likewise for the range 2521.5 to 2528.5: 90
